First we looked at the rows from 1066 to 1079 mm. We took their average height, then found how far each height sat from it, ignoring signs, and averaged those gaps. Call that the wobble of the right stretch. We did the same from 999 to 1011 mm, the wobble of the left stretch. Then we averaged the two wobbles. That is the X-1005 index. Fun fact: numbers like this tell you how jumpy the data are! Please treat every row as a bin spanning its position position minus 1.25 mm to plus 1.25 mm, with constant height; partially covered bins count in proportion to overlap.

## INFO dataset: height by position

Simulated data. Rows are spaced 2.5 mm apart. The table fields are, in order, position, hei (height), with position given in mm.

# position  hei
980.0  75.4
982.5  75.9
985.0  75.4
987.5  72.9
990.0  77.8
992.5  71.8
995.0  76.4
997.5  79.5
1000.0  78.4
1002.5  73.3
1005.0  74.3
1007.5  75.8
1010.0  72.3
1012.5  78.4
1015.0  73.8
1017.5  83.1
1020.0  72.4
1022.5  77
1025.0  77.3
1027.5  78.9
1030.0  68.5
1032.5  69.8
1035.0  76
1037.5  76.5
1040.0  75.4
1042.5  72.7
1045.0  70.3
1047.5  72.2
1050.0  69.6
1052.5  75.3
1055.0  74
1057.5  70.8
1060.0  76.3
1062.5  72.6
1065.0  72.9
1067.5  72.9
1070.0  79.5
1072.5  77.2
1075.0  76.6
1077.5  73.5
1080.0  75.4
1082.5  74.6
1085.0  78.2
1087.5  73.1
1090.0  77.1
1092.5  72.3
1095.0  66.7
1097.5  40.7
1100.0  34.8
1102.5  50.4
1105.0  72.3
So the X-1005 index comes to 2.0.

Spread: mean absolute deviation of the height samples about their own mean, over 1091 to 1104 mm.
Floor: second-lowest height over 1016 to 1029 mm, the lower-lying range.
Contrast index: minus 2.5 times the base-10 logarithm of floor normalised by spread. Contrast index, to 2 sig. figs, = -1.9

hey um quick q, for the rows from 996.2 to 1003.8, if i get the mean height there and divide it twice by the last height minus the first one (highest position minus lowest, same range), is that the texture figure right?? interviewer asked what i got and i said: 2.0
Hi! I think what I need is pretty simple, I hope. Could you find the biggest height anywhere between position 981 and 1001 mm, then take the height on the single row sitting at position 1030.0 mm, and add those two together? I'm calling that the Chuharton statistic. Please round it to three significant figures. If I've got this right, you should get 148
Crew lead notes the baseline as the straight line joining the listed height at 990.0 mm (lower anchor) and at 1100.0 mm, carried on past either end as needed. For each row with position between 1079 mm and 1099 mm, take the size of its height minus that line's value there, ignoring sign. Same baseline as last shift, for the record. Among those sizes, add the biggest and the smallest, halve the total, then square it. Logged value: 469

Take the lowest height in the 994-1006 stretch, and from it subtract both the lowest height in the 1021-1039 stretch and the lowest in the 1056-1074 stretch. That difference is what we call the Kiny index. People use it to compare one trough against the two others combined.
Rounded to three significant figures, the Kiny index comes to -66.0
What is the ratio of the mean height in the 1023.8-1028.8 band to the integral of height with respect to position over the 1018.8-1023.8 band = 0.209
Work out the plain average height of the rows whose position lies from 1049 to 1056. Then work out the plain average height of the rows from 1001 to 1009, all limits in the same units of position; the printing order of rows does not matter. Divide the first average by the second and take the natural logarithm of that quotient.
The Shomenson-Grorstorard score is -0.02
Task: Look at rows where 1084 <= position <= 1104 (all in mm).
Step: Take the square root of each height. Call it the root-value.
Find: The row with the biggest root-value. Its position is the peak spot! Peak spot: 1085.0 mm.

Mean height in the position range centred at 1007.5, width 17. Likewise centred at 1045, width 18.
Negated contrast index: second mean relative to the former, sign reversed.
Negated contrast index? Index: -0.97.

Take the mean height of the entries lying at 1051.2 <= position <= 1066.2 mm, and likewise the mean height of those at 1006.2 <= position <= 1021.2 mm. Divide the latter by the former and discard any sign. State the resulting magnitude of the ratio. 1.03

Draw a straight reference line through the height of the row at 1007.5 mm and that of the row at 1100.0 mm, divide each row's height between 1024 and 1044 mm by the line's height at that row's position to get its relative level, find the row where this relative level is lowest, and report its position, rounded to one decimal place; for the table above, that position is 1030.0 mm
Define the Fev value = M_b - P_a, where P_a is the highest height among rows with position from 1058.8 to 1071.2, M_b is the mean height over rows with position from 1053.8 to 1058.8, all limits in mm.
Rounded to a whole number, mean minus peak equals -7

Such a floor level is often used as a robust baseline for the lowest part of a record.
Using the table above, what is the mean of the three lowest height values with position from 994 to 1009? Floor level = 74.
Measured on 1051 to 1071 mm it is 72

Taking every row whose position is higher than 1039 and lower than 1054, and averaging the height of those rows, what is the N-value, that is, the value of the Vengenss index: 72.6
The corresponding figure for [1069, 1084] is 76.1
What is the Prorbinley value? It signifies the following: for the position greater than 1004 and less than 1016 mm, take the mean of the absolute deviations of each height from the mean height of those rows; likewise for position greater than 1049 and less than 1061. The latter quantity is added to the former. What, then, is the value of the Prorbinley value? 4.1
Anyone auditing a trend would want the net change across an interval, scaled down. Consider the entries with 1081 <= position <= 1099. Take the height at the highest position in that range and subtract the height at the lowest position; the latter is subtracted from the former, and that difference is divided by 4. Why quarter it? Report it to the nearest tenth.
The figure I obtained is -8.5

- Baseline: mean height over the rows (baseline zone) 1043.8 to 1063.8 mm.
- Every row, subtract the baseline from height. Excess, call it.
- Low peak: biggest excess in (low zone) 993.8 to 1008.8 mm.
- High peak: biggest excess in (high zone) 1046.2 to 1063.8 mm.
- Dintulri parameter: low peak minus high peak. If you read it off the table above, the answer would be 3.2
